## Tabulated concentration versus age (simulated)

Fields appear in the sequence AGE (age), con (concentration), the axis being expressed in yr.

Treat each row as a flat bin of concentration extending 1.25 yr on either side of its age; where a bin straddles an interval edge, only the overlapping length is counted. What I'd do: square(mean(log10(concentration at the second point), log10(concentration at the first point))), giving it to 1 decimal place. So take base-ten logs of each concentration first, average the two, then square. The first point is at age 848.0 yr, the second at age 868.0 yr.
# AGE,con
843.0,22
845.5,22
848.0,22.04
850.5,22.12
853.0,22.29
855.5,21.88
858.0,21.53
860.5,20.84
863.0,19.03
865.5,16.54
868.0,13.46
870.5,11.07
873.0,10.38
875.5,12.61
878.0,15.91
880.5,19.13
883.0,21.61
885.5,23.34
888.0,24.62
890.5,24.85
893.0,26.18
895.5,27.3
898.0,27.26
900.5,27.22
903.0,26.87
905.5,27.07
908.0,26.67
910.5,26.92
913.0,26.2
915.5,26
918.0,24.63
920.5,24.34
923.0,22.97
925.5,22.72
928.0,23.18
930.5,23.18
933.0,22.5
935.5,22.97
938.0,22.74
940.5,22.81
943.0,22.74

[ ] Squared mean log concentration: 1.5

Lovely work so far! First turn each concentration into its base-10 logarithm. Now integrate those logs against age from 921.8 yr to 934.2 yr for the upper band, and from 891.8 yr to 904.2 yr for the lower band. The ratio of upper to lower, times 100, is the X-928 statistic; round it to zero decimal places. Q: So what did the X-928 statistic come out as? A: 95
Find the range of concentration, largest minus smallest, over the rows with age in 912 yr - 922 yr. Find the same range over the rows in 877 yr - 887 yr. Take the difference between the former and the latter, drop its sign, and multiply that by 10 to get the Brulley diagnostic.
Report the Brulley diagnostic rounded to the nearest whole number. 56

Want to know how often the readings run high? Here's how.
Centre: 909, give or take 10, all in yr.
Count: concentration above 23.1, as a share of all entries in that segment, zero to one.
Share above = 1.0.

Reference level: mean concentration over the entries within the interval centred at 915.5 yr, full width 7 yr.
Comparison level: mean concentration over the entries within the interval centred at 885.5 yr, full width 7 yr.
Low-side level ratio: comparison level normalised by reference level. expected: 0.91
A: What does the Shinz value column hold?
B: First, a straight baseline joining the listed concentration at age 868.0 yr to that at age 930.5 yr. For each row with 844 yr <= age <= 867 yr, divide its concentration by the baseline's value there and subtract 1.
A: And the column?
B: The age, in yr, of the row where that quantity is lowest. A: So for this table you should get 865.5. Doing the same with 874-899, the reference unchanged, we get 875.5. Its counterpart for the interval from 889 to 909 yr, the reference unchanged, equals 908.0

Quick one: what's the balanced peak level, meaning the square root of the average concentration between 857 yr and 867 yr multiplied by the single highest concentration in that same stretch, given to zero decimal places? 20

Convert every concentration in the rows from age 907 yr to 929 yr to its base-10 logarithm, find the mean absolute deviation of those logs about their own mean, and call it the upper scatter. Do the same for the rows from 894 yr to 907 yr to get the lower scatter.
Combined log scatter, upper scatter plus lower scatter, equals 0.027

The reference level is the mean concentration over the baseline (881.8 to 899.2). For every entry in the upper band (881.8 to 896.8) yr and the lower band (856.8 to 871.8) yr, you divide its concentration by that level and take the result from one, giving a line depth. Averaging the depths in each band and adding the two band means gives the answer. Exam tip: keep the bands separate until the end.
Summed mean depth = 0.33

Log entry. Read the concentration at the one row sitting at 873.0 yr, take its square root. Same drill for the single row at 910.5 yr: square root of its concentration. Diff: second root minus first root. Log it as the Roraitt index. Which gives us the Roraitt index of 1.97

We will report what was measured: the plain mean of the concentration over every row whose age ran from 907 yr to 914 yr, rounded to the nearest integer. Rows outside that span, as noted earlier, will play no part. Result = 27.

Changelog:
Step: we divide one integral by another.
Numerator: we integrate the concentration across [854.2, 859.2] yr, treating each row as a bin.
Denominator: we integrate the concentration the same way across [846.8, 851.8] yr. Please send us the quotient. 0.98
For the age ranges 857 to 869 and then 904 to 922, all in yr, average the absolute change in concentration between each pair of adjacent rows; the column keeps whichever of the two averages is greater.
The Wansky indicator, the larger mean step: 2.0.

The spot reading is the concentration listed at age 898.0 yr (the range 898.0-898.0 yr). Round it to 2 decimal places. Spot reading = 27.26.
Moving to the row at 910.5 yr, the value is 26.92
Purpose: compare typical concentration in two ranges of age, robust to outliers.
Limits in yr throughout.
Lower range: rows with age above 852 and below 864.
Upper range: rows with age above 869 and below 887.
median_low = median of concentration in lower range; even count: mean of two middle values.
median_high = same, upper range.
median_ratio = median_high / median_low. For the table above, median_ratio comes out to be 0.74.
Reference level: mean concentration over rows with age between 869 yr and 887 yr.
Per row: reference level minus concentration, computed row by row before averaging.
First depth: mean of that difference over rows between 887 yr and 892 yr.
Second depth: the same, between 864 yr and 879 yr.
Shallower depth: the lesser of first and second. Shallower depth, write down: -8.4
